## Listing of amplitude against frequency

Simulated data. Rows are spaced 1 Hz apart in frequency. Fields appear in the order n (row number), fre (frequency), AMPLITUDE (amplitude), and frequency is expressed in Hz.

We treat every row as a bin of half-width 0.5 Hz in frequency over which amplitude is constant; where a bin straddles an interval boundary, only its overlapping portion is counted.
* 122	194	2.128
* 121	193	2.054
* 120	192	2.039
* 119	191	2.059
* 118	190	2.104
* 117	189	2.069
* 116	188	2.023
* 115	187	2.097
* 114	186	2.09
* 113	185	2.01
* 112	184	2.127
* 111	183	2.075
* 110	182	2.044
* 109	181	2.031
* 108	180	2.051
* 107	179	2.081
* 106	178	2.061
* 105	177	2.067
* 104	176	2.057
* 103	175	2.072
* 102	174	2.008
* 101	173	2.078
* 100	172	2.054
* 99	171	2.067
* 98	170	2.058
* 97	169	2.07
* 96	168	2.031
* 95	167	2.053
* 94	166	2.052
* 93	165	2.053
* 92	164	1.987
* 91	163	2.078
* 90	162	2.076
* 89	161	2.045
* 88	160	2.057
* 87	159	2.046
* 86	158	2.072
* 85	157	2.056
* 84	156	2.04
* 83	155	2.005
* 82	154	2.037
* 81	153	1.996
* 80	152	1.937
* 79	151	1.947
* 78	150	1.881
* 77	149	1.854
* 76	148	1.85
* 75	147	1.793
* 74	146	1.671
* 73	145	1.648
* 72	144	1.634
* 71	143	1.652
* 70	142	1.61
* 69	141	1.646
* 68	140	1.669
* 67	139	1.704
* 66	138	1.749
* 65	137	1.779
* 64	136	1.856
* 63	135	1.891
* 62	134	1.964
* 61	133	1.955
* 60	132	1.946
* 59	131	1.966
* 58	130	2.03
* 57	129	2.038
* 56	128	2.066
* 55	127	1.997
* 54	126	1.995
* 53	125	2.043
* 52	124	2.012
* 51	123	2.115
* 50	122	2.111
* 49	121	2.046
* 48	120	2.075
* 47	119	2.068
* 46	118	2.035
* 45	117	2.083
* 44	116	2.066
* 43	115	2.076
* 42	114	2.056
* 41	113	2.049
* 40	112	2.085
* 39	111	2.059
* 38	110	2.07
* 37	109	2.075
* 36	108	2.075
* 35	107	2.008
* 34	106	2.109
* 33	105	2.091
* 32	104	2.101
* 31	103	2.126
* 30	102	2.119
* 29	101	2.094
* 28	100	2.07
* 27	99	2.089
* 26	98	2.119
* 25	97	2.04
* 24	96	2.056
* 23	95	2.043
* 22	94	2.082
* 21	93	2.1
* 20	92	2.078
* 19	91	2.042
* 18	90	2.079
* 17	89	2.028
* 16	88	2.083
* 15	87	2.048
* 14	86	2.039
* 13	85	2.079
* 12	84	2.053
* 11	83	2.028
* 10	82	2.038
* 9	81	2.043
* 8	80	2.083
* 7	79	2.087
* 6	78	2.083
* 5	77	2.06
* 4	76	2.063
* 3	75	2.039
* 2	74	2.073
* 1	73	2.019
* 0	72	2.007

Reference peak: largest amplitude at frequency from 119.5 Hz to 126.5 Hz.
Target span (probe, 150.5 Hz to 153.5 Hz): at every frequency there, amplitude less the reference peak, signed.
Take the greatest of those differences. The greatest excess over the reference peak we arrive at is -0.12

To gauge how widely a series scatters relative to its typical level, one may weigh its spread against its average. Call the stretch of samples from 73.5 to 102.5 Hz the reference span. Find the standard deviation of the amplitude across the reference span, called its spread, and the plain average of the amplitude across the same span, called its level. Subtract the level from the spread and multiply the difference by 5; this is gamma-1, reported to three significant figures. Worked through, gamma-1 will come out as -10.2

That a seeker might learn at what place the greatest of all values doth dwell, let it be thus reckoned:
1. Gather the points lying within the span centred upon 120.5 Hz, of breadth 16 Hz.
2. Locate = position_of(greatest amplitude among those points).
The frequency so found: 123 Hz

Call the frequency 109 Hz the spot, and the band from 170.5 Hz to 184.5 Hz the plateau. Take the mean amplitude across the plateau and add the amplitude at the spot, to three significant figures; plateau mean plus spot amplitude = 4.14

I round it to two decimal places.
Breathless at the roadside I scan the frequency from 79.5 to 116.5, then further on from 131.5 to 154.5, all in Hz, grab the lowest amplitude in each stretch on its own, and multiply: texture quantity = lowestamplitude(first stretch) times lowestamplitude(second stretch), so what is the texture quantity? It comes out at 3.23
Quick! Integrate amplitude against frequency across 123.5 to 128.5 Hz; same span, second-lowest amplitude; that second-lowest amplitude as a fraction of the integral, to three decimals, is 0.197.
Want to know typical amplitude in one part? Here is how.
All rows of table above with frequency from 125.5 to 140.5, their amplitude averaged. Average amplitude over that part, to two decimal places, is 1.91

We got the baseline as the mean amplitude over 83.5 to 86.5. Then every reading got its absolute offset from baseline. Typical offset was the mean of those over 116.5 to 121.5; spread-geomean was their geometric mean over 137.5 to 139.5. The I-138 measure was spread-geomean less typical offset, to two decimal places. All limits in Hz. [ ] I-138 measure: 0.31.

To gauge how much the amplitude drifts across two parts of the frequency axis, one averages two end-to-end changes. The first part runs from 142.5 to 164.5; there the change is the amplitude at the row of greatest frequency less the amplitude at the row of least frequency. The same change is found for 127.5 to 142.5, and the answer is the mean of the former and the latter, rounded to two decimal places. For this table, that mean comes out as -0.06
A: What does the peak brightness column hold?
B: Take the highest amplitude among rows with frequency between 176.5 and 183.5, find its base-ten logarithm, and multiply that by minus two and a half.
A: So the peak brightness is -0.796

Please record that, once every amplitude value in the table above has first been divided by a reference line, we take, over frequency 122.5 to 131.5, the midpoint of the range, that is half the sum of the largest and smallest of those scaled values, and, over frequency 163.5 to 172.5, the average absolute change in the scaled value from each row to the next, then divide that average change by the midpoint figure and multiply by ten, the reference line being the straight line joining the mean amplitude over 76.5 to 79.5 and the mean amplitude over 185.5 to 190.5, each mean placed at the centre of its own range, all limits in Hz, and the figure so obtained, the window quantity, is 0.100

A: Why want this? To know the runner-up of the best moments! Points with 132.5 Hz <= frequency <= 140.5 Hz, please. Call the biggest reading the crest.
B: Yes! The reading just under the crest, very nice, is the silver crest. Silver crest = 1.955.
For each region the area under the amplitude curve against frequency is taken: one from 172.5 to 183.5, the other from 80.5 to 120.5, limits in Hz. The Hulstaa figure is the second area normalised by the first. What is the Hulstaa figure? 3.66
